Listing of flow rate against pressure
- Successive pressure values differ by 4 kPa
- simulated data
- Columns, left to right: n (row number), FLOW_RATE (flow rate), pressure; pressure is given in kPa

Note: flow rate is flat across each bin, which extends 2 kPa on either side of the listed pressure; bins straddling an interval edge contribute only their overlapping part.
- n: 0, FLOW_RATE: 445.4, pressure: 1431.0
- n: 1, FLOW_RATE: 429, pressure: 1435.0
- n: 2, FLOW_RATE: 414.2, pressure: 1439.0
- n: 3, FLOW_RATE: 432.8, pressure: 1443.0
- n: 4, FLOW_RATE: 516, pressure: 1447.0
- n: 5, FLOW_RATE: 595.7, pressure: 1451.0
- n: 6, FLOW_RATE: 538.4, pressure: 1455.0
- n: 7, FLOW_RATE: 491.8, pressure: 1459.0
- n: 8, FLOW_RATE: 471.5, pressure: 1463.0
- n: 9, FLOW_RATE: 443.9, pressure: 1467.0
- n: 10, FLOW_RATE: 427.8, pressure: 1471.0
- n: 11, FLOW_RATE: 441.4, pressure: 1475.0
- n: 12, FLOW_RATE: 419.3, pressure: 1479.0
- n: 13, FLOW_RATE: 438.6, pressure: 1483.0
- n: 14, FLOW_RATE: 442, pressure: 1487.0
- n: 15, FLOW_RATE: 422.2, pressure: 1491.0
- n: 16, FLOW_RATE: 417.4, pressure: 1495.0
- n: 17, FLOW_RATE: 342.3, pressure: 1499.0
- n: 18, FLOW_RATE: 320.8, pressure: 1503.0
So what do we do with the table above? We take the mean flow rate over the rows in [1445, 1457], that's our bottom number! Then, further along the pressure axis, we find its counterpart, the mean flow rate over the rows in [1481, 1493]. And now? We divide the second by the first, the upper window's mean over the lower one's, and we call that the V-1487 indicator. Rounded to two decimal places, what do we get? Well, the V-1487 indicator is 0.79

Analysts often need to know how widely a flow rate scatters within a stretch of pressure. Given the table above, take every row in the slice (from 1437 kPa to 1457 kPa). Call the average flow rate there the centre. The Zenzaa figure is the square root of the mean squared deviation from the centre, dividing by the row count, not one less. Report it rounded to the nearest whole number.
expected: 67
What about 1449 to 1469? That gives 54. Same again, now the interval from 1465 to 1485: 9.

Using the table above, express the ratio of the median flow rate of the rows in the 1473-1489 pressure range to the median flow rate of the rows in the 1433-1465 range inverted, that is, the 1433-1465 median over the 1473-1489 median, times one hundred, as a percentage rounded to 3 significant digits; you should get 109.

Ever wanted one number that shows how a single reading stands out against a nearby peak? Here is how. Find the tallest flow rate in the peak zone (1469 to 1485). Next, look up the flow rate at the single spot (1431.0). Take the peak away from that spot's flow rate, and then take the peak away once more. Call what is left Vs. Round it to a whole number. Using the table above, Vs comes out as -437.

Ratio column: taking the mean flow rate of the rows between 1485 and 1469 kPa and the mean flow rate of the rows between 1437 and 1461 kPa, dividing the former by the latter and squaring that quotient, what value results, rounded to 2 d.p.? 0.75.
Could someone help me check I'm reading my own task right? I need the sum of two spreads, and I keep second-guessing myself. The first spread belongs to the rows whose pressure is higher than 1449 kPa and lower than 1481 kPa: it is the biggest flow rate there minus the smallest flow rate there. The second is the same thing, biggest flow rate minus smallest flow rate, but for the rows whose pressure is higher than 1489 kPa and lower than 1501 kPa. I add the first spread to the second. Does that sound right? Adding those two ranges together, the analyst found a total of 256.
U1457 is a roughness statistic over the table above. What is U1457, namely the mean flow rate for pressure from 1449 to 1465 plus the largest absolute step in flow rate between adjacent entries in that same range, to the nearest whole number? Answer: 582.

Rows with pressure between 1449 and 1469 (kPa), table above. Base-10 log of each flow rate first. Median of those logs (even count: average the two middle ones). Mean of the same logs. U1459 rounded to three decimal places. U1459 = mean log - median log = 0.012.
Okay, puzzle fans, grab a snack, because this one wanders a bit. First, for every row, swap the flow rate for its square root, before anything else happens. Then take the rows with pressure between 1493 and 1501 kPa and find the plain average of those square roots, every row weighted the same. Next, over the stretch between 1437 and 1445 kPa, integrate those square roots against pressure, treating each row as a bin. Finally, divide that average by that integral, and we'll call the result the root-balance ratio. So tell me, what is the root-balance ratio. 0.118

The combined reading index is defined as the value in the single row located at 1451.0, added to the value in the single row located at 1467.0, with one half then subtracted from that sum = 1039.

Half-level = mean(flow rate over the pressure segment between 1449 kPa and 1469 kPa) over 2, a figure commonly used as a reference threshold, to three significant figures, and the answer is 254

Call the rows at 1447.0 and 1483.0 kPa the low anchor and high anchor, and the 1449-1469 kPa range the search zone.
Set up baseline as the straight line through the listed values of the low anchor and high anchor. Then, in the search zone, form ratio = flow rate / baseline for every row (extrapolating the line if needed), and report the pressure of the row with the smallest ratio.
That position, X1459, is 1467.0 kPa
